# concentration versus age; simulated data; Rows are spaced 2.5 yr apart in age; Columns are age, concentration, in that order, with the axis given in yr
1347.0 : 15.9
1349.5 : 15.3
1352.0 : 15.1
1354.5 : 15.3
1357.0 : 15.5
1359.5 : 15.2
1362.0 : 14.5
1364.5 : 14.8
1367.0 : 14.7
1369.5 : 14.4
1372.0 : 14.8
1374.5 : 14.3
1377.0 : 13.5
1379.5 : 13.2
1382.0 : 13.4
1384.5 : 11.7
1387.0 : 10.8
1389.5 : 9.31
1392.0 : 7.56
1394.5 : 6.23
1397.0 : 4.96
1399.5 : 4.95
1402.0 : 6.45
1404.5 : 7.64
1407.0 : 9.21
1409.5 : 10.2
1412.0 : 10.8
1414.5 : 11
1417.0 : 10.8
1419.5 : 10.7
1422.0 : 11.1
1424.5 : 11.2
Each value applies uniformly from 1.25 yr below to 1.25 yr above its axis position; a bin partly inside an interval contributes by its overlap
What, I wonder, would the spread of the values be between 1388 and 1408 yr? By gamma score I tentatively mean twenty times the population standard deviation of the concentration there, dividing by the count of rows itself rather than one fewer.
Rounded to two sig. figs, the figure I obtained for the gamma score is 32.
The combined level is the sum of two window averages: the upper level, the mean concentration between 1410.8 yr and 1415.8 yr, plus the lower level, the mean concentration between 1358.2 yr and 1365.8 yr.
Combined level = 26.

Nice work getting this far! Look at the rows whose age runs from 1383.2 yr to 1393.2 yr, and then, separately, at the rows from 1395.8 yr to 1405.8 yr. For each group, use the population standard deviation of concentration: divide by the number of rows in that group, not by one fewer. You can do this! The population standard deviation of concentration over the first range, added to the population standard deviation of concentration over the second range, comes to 2.7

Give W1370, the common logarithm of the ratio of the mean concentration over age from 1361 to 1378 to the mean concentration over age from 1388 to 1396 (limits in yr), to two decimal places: 0.27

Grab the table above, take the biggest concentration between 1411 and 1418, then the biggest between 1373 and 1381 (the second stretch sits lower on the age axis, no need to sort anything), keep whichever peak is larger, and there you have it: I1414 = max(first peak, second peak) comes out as 14.3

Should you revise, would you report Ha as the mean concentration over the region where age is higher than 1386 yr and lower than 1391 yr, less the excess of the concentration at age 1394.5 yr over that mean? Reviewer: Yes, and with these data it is 14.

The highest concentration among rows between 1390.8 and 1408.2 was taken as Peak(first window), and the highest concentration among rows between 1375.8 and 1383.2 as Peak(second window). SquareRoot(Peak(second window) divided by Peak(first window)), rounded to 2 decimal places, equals 1.21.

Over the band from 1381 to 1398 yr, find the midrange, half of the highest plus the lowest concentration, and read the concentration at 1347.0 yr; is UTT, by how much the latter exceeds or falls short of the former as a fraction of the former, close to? 0.7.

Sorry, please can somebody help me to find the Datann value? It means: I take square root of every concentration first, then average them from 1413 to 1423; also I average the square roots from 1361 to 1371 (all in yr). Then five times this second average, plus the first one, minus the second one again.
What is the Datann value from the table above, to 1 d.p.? 18.6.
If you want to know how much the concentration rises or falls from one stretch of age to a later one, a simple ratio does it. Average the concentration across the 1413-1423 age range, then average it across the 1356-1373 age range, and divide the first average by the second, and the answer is 0.73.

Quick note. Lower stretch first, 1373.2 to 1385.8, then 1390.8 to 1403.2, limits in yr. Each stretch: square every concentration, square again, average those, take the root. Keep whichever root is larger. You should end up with 177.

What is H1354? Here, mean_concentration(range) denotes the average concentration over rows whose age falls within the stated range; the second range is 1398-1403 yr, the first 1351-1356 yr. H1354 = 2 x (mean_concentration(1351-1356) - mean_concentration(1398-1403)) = 19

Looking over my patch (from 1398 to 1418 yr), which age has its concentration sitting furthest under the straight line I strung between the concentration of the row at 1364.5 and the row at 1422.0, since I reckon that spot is 1399.5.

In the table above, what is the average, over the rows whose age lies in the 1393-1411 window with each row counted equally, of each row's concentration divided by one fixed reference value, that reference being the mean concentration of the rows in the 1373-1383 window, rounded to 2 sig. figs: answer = 0.52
